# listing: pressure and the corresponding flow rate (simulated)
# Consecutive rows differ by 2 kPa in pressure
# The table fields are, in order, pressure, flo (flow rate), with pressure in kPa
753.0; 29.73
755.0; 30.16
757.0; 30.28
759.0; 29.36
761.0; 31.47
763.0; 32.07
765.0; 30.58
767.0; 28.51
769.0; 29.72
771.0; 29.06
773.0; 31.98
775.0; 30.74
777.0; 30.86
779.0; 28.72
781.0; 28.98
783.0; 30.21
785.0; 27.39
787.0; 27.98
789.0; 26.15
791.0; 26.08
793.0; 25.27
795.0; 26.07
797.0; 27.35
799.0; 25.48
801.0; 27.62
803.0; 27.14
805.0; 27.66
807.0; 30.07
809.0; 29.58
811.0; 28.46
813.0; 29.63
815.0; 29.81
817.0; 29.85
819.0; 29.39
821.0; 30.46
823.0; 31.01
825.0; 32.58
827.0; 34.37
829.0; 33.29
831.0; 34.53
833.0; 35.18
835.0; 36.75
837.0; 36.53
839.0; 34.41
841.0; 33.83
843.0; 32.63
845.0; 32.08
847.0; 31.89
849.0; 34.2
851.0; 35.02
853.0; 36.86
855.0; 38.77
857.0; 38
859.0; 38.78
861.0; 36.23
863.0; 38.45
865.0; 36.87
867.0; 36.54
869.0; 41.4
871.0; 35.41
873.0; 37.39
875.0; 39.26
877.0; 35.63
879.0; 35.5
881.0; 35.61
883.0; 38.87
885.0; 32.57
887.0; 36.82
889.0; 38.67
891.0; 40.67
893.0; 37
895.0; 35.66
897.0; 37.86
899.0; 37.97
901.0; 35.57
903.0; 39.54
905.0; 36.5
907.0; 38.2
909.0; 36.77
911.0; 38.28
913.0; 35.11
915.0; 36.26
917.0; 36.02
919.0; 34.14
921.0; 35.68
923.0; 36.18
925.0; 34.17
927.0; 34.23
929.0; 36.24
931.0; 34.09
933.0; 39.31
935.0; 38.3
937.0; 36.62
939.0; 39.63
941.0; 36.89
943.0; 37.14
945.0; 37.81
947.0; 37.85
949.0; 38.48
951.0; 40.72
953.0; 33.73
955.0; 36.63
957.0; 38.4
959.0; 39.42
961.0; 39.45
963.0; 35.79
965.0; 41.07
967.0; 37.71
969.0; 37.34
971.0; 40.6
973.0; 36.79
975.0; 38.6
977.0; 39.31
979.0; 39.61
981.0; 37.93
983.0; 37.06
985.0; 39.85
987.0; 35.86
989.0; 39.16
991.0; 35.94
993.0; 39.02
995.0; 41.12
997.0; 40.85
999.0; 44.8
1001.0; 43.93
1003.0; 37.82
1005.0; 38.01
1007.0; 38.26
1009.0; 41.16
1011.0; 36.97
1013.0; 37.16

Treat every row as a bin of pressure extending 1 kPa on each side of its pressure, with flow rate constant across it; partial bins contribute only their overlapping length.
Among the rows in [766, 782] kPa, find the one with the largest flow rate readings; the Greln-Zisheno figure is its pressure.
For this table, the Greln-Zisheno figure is 773.0 kPa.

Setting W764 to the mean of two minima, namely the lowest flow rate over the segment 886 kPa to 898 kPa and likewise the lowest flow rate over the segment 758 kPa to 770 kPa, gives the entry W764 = 32.1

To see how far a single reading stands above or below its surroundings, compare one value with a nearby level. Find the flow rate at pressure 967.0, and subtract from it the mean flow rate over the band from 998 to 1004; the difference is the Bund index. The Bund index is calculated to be -4.5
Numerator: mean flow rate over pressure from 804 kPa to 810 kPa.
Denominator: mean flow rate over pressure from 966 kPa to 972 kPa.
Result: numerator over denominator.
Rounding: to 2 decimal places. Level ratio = 0.75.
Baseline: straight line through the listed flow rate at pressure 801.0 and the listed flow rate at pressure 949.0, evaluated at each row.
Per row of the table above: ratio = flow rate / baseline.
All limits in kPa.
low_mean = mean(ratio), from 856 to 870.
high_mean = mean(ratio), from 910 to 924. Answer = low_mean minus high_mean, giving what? 0.19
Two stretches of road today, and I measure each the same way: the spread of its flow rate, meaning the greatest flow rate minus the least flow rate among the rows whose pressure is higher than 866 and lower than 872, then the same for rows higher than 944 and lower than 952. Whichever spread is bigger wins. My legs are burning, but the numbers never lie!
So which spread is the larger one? 6.0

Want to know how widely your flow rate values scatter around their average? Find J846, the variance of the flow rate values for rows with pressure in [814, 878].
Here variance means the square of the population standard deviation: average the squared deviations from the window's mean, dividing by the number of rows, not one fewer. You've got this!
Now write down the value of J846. 9.0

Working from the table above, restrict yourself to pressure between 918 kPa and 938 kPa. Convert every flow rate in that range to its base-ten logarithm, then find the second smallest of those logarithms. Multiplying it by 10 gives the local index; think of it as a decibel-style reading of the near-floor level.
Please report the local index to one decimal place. 15.3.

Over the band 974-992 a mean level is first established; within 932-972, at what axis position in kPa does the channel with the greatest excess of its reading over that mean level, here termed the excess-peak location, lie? 965.0 kPa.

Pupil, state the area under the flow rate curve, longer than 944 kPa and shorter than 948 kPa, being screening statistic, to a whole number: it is 151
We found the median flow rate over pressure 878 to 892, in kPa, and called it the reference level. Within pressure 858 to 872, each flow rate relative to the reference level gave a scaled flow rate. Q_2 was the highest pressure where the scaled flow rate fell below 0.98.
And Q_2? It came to 871.0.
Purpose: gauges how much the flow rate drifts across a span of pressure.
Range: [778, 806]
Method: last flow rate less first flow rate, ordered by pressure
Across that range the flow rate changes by -1.1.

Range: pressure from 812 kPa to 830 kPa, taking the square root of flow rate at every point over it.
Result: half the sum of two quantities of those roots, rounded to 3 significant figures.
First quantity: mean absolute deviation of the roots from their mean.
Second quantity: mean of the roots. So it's 2.86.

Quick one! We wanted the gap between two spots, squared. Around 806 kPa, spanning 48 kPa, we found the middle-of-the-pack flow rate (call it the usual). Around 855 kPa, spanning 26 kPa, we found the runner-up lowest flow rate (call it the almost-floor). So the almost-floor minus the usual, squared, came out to 10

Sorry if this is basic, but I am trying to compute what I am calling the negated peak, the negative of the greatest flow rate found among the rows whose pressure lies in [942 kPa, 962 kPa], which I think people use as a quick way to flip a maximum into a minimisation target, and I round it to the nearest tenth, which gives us -40.7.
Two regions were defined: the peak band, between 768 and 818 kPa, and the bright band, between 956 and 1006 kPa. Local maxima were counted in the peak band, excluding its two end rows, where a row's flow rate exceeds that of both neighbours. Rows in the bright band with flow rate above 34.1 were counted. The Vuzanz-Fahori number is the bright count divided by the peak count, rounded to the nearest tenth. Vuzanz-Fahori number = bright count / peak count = 3.6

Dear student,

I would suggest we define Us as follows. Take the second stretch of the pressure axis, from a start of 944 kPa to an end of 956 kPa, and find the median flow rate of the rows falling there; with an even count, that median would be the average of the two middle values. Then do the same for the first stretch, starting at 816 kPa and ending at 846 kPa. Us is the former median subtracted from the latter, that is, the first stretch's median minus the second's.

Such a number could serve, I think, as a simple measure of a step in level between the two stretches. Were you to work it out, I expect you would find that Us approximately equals -4.5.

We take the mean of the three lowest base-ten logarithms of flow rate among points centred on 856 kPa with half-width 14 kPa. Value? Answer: 1.51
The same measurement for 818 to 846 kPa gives 1.48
